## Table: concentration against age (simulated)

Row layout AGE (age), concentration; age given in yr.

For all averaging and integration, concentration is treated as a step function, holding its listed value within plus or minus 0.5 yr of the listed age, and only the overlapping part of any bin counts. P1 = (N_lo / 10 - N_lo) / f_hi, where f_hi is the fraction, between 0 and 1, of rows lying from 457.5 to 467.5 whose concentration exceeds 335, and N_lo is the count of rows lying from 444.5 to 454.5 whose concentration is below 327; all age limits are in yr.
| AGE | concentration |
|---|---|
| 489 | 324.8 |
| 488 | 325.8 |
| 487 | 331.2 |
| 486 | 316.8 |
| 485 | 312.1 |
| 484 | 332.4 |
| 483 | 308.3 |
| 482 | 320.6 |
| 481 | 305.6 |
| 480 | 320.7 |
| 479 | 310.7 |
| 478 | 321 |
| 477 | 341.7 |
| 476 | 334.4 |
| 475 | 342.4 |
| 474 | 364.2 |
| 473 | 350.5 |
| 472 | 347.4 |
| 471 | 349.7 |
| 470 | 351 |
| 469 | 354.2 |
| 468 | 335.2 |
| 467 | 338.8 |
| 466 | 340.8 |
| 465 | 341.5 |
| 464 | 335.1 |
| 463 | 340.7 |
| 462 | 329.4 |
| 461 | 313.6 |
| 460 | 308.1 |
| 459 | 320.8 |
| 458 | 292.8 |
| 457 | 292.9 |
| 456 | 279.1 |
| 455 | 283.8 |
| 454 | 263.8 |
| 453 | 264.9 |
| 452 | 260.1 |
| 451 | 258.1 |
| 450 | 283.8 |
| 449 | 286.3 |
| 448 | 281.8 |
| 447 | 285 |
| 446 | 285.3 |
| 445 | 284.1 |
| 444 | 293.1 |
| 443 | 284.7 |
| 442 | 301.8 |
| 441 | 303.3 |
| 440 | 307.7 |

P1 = -18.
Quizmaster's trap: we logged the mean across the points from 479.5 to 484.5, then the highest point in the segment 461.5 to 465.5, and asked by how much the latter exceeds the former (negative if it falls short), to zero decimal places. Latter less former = 24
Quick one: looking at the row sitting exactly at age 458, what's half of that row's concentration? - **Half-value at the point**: 146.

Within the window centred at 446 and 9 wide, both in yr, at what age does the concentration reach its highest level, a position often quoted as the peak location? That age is 442 yr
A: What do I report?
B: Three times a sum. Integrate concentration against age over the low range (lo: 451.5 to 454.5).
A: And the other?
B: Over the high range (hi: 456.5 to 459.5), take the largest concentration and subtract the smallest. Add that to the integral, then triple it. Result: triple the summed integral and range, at 2450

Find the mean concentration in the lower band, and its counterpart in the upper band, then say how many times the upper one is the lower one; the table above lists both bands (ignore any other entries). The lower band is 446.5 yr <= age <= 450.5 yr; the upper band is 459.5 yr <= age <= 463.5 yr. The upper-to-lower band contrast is 1.14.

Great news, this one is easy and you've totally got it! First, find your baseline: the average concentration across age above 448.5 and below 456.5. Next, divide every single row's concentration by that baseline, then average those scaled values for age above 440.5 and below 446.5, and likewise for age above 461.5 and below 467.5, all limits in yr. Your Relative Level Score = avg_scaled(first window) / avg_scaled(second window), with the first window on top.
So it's 0.86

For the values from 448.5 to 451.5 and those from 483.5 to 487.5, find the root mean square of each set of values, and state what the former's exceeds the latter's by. -47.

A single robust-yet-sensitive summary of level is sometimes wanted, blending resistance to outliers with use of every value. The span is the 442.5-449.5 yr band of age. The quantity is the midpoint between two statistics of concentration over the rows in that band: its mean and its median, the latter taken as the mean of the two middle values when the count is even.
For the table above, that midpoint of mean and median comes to 285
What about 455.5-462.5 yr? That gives 307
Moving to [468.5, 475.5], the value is 351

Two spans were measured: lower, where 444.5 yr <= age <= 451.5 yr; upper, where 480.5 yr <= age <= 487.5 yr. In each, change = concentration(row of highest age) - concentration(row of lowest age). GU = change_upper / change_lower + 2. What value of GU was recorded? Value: 1.0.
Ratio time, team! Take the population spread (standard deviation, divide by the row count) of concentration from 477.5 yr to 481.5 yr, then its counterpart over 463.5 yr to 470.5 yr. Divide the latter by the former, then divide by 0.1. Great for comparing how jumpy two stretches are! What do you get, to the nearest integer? 10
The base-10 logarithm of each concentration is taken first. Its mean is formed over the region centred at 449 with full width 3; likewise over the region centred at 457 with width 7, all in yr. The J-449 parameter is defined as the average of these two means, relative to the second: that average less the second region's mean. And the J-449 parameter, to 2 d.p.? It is -0.01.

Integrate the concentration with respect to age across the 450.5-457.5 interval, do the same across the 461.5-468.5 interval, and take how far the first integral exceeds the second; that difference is -459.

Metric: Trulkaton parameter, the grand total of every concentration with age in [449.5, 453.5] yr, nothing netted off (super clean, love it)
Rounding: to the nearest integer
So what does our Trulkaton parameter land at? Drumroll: 1067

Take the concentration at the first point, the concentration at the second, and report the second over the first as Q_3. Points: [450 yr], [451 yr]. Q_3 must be 0.91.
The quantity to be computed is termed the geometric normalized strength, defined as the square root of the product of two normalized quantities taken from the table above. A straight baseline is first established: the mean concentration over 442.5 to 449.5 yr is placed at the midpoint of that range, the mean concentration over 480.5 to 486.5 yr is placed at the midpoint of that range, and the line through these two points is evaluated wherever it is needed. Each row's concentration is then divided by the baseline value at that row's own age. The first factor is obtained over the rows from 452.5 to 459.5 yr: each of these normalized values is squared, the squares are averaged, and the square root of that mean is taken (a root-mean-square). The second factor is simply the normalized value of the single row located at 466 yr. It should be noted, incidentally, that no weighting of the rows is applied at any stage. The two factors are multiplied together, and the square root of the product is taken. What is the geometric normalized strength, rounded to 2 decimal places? 1.05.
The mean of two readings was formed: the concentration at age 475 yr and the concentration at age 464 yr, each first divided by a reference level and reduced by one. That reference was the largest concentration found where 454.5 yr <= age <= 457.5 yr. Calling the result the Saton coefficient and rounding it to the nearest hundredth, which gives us 0.16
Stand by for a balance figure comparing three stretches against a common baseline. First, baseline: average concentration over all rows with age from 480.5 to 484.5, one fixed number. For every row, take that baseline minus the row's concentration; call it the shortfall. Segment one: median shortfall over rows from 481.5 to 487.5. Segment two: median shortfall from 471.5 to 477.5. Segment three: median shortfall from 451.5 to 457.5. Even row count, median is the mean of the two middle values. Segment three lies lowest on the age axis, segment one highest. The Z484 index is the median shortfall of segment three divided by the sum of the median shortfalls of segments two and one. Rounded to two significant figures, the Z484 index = -1.5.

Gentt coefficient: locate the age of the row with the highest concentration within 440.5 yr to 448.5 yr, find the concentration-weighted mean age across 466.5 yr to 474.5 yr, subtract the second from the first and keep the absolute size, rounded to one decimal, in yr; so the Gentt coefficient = 29.5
